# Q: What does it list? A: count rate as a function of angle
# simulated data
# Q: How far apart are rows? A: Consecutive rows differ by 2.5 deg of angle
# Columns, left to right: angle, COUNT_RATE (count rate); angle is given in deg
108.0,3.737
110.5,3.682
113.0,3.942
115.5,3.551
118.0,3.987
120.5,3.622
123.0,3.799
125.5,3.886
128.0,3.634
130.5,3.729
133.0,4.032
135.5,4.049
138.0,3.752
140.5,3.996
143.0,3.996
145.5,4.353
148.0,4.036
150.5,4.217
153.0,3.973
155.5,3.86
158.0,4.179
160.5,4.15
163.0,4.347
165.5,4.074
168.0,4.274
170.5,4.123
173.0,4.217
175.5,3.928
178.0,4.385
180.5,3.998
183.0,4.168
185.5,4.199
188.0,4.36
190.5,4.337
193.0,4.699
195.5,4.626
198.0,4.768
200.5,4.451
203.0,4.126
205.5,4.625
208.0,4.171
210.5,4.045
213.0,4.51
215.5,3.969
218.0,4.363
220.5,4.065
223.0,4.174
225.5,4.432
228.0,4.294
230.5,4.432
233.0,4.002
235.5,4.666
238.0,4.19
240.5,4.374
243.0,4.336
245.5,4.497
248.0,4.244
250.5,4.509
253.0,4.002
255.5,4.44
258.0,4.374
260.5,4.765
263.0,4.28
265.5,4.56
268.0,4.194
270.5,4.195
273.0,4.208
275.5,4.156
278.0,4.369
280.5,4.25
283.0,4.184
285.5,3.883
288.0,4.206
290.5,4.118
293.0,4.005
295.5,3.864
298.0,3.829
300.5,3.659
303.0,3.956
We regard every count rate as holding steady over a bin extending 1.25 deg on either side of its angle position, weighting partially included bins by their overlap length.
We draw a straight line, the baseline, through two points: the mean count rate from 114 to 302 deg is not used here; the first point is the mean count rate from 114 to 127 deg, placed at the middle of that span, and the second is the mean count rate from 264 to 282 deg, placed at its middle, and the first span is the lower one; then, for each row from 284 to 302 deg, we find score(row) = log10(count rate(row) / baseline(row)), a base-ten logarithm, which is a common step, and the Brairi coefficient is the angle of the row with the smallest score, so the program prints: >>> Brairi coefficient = 300.5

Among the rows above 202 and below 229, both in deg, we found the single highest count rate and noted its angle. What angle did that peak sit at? 205.5 deg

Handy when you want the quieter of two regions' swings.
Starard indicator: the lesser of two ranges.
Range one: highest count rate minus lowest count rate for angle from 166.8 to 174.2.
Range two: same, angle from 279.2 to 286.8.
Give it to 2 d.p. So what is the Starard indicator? 0.15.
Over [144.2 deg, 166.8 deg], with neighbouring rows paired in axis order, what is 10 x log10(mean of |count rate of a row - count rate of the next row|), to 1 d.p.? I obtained -6.8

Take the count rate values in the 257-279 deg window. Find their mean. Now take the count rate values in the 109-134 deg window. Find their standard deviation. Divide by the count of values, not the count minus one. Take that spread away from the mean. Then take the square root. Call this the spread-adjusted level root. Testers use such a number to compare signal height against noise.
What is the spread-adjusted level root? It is 2.046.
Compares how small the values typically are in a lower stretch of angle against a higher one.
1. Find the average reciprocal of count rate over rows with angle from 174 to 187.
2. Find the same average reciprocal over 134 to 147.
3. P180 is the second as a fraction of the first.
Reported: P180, 1.03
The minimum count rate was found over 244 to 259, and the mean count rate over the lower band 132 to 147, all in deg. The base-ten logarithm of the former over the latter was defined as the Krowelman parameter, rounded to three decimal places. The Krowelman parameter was -0.003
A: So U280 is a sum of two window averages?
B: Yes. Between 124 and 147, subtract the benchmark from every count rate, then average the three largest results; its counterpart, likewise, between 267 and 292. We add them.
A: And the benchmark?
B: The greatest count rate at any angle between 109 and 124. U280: 0.45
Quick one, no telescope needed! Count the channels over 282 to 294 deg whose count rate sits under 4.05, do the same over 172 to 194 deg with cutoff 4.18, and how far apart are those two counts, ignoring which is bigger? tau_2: 1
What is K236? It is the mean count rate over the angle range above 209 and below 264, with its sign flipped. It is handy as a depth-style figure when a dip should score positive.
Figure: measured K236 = -4.32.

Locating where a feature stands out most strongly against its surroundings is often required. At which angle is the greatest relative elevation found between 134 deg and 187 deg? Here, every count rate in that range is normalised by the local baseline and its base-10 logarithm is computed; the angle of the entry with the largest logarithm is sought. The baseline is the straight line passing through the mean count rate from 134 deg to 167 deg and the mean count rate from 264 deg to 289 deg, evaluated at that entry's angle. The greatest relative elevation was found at 145.5 deg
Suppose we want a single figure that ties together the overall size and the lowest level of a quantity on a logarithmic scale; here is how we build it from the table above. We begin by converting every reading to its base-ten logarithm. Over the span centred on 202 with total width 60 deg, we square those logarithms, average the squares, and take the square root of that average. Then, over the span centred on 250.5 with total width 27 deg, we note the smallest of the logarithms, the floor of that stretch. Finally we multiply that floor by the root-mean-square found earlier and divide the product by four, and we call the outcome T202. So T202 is 0.095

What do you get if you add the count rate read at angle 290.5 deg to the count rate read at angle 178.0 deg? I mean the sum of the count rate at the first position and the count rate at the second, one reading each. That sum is 8.5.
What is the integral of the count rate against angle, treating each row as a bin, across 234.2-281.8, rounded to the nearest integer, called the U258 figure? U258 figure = 207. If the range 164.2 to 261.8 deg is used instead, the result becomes 421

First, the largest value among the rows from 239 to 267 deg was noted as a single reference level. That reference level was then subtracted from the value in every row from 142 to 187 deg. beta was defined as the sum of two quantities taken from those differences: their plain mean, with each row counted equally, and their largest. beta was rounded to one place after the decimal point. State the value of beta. -1.0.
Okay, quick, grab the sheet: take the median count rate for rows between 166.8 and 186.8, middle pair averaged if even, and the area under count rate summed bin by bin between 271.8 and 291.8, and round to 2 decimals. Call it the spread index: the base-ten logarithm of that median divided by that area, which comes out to -1.30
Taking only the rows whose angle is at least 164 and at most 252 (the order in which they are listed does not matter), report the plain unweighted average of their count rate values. 4.30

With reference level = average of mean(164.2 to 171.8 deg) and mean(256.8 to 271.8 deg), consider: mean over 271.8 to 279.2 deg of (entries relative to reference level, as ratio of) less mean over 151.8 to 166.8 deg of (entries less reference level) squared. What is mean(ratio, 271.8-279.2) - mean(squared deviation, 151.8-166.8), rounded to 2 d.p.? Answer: 0.94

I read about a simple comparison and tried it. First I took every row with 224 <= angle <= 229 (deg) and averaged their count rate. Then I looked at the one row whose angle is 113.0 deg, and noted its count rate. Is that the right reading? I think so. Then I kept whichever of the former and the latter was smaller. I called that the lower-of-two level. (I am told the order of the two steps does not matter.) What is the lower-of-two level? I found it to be 3.94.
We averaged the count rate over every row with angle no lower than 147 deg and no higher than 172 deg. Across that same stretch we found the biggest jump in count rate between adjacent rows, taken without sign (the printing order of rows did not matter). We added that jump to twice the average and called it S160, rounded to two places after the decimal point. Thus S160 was 8.57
